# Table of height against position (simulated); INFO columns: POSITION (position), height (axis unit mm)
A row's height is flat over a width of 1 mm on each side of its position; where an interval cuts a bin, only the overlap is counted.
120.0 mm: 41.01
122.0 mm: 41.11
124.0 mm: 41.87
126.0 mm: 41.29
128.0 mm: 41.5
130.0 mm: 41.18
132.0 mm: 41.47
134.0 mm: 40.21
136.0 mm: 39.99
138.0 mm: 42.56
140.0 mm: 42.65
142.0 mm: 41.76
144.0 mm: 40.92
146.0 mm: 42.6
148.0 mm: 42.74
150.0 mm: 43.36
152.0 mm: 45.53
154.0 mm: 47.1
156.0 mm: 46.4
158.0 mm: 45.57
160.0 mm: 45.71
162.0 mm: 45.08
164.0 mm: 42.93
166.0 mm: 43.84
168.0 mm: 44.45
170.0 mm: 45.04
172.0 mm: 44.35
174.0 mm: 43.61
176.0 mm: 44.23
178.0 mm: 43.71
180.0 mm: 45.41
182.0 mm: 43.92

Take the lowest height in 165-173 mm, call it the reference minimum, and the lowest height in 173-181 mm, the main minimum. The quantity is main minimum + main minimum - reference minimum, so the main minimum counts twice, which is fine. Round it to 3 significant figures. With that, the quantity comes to 43.4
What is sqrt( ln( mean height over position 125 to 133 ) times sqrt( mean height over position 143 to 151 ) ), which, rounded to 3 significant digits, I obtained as 4.92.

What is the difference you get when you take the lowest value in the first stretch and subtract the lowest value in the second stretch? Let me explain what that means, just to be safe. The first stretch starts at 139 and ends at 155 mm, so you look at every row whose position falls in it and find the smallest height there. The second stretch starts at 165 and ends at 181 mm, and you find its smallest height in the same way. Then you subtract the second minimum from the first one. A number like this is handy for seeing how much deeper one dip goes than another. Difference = -2.7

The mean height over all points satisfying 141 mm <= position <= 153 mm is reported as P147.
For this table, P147 42.8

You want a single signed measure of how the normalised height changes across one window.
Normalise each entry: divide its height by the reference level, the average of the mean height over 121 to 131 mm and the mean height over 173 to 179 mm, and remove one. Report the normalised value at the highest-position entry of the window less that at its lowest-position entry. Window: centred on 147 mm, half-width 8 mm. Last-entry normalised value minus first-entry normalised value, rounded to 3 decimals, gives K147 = 0.104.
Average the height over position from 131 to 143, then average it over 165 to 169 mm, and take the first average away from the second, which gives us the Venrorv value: 2.7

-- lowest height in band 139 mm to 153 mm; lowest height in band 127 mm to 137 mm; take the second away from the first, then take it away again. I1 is -39.1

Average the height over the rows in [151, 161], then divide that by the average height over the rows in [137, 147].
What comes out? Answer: 1.09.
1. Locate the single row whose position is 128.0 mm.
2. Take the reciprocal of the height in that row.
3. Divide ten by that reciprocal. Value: 415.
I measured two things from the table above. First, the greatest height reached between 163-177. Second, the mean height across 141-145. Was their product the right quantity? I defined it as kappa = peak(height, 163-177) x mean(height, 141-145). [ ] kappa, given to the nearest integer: 1862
